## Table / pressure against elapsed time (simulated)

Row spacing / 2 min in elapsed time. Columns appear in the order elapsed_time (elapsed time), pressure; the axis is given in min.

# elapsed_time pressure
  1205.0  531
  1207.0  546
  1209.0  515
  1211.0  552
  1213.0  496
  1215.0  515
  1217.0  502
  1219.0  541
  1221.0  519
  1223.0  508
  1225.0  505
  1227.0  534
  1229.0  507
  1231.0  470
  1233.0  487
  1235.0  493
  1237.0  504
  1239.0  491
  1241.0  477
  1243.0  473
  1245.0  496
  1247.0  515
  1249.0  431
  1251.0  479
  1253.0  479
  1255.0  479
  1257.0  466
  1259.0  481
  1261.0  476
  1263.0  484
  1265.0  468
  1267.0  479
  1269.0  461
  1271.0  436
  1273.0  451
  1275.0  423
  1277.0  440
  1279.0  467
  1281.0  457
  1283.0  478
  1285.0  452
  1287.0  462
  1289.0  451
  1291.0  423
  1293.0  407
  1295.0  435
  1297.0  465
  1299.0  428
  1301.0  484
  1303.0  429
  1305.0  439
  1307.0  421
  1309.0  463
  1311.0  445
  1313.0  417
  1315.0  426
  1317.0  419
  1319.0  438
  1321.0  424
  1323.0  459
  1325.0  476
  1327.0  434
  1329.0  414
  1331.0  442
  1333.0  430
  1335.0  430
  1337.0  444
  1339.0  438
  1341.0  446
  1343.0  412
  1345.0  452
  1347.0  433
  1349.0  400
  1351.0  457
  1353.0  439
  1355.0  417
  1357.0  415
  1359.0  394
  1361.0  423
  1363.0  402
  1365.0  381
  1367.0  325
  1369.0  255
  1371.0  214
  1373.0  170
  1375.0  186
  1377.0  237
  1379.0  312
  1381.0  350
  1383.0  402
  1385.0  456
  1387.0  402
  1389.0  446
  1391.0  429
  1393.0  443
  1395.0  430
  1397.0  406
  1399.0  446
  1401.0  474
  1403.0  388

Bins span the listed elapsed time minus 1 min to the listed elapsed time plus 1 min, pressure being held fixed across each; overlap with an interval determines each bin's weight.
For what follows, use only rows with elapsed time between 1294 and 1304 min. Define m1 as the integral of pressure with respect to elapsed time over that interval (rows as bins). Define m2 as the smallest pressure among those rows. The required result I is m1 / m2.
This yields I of 10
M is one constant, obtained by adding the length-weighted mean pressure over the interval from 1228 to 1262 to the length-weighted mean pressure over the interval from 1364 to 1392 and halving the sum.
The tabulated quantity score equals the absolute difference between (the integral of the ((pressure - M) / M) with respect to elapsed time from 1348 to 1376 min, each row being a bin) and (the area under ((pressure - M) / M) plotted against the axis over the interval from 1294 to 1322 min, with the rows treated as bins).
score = 6.2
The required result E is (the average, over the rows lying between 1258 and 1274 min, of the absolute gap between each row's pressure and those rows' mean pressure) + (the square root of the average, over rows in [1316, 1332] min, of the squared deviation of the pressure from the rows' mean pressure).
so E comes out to 33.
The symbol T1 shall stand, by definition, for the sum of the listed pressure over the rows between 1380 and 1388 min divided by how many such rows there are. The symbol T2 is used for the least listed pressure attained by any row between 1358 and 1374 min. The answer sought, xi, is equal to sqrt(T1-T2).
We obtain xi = 15.2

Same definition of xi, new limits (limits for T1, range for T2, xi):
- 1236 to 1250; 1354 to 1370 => 15.1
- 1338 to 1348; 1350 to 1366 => 7.4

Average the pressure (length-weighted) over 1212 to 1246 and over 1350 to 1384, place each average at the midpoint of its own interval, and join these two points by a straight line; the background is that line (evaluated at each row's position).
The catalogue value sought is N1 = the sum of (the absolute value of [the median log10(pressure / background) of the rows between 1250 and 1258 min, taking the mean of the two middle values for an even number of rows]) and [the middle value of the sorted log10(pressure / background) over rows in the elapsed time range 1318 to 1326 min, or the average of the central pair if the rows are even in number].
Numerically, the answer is 0.06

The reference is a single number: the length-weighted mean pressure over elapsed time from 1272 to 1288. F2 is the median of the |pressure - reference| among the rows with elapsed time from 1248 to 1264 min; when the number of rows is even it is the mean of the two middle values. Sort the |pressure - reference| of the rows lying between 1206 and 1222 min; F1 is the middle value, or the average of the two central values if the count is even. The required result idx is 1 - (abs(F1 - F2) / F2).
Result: -0.5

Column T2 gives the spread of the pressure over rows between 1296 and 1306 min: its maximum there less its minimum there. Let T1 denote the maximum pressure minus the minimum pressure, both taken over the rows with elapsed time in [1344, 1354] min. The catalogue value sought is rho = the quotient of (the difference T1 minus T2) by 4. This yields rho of 0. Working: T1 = 57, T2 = 56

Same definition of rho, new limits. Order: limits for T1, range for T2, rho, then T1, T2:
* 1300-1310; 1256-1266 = 11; 63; 18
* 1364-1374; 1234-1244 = 45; 211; 31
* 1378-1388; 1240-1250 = 15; 144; 84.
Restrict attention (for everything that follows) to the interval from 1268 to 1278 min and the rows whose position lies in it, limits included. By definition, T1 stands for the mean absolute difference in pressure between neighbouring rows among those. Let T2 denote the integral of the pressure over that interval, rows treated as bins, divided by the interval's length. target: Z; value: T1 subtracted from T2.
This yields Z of 421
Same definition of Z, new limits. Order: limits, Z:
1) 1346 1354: 396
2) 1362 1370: 292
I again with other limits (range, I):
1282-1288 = 6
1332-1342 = 10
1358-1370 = 17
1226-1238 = 13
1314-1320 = 6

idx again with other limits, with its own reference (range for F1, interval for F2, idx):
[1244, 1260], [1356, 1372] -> 0.4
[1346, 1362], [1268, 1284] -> -0.5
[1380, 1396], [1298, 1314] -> 1.0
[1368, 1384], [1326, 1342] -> -9.7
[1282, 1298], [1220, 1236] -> 0.3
